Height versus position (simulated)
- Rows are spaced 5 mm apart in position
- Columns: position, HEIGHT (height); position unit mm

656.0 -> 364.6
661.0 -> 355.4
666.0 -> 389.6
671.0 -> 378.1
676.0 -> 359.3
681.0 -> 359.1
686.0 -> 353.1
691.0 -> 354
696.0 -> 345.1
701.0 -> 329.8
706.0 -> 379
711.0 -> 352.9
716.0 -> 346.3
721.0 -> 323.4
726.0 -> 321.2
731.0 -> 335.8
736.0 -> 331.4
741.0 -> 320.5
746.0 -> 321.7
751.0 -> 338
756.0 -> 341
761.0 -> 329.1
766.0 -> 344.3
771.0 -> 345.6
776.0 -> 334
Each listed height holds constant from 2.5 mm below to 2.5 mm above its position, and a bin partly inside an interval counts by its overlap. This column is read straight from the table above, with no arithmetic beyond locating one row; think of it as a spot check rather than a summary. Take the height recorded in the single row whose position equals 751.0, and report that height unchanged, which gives 338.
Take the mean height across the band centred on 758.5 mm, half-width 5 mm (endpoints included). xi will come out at 335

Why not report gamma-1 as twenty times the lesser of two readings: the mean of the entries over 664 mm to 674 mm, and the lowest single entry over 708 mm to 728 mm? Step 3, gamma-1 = 6424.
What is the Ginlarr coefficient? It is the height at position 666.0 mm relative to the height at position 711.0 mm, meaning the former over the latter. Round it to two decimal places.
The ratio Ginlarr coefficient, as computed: 1.10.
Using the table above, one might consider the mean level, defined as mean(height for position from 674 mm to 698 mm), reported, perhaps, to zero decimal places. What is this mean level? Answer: 354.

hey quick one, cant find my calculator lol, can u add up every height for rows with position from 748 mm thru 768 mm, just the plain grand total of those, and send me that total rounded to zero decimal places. 1352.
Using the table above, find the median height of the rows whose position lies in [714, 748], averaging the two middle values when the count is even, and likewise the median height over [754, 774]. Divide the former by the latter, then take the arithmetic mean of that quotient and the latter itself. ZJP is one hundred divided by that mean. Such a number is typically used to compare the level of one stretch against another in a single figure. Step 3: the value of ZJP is 0.582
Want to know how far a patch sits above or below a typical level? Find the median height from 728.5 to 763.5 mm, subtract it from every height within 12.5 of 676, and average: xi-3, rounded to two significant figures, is 36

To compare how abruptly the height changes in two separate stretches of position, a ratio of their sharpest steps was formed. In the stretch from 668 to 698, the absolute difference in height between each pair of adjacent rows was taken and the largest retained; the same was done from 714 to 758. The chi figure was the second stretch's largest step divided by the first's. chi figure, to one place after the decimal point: 1.2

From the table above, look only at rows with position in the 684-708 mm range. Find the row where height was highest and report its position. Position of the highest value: 706.0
